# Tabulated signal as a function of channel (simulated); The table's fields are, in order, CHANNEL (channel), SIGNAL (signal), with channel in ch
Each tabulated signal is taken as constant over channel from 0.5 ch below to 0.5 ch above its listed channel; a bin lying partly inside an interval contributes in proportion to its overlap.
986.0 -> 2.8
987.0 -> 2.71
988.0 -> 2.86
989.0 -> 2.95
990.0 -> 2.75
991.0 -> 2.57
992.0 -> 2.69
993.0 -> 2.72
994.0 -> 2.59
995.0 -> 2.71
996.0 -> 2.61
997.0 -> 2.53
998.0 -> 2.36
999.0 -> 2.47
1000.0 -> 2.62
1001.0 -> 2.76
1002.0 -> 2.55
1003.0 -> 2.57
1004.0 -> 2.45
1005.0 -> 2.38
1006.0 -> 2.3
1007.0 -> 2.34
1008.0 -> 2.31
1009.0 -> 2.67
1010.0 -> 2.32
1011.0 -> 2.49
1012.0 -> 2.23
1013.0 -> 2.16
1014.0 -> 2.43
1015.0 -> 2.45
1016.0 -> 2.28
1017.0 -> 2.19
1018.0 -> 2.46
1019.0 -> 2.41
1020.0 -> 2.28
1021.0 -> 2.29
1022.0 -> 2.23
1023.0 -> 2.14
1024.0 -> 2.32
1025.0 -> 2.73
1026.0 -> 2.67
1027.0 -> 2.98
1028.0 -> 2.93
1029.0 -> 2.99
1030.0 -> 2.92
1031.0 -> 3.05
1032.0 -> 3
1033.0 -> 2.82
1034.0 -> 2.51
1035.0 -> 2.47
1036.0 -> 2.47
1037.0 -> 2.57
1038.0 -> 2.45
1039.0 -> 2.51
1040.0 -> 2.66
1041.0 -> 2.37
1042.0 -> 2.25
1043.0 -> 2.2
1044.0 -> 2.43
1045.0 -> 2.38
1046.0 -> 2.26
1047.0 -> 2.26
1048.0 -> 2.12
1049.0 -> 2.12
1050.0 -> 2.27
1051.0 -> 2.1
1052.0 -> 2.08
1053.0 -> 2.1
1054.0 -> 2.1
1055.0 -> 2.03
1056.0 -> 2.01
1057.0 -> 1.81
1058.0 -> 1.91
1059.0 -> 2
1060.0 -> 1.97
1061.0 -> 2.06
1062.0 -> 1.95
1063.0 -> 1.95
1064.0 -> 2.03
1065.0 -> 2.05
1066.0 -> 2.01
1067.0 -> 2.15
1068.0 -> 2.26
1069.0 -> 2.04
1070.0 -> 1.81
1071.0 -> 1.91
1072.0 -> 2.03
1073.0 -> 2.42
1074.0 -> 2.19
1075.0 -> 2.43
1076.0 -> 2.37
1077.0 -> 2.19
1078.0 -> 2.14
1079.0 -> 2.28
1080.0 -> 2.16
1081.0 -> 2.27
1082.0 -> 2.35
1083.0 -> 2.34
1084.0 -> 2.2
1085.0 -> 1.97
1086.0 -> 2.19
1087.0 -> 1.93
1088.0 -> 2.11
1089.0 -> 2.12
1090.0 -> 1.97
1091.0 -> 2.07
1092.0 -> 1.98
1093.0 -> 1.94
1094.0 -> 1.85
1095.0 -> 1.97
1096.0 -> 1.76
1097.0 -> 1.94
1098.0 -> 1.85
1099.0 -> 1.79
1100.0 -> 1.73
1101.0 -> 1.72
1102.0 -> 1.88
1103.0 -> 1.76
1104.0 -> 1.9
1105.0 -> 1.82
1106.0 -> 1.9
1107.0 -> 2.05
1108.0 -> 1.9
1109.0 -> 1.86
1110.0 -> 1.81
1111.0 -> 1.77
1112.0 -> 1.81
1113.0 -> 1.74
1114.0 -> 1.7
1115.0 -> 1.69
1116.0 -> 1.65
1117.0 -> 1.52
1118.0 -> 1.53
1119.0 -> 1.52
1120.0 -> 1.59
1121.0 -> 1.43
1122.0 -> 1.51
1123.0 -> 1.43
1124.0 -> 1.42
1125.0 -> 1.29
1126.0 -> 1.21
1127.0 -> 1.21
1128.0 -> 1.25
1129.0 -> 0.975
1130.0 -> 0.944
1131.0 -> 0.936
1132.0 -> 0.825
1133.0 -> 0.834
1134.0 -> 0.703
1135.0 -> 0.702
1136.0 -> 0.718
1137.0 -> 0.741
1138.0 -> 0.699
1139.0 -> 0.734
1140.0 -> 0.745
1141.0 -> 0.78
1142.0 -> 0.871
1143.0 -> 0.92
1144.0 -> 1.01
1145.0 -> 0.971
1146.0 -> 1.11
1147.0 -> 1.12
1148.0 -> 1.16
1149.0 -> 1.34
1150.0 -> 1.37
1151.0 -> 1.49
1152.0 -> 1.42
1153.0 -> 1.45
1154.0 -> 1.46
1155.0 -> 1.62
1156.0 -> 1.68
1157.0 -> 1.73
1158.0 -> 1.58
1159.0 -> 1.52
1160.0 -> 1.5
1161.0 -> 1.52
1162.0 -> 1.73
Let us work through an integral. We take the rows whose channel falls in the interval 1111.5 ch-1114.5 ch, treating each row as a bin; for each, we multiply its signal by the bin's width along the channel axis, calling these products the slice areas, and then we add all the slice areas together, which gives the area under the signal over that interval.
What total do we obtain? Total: 5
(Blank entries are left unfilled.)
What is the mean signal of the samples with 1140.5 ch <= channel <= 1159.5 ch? 1.3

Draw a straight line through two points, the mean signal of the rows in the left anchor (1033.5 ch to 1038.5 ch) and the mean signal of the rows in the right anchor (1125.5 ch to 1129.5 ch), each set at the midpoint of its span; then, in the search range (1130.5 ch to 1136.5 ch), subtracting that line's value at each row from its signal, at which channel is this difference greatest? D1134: 1131.0 ch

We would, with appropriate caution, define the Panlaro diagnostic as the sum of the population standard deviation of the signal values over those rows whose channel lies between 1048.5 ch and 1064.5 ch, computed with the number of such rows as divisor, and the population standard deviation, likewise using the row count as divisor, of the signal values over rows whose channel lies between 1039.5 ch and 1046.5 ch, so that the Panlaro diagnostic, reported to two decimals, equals 0.24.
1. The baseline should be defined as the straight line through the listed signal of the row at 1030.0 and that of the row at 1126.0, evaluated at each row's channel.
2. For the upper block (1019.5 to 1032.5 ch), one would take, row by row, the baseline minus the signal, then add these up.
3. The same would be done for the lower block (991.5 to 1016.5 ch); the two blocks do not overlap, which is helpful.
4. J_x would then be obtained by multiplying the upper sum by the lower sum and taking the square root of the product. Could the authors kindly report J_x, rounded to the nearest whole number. 10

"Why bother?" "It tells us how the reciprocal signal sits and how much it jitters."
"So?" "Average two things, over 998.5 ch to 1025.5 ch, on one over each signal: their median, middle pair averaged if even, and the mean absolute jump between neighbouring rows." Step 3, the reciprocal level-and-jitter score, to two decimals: 0.22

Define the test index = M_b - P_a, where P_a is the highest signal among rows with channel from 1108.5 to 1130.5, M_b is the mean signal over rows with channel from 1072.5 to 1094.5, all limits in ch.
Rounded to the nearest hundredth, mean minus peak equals 0.30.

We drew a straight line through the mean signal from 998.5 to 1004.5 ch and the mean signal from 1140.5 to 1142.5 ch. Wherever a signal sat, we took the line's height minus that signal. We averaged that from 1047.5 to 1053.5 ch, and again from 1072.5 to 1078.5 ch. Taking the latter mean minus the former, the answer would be -0.5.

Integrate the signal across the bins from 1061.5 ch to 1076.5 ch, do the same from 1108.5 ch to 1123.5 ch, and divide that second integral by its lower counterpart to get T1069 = 0.78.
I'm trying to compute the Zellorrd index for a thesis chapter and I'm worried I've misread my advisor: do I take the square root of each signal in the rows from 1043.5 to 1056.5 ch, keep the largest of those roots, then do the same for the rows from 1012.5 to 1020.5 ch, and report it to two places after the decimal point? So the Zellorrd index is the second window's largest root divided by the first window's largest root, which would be 1.01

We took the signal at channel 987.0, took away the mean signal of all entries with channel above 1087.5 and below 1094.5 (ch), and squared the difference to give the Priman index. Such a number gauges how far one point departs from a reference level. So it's 0.50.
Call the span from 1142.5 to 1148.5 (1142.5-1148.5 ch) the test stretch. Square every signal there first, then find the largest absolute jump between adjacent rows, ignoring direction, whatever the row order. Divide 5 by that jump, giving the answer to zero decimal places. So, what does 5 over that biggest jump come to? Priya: 17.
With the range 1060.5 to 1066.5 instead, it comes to 11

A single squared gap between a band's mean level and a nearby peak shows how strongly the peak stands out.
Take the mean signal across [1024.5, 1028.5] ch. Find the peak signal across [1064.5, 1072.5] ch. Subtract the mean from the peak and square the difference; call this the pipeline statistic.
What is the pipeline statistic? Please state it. 0.32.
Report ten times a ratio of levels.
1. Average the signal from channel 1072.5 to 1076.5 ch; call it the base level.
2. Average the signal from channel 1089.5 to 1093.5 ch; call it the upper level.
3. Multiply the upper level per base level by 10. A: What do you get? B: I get 8.5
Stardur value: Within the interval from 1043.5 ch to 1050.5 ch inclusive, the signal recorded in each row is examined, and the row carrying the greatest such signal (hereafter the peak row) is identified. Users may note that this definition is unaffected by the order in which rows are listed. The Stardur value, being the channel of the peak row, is 1044.0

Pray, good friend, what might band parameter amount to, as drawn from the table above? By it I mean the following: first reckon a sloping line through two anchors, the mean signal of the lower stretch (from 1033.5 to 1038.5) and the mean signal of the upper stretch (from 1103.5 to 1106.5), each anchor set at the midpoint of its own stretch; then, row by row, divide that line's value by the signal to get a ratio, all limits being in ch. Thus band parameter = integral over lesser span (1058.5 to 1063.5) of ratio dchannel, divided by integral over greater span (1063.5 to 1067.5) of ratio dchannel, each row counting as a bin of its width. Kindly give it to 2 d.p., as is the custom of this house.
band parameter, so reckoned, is 1.32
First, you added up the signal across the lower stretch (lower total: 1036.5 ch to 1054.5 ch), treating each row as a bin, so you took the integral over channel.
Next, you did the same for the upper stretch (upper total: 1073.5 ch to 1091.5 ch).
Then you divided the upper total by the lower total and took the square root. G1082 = 0.98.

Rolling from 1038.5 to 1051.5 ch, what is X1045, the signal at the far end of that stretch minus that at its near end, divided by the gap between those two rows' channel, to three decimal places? -0.034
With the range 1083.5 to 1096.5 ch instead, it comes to -0.037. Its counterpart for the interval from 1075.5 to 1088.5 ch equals -0.022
